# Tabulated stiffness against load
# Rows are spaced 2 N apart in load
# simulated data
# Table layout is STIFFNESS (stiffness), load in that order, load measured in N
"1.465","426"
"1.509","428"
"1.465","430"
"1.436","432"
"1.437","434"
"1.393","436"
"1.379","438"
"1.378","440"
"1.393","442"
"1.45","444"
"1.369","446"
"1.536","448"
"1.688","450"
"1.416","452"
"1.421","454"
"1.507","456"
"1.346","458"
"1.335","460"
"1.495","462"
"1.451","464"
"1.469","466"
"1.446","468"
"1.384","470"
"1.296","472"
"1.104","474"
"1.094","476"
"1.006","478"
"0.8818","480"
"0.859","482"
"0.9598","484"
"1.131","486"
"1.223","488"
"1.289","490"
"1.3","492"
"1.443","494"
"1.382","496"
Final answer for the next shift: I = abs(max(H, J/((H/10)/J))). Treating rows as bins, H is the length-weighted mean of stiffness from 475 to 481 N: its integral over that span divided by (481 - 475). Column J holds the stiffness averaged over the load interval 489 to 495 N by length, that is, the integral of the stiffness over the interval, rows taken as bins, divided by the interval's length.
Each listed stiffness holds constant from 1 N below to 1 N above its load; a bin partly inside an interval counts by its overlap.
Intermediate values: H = 0.99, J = 1.34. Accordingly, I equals 18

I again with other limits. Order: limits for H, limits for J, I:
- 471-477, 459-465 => 17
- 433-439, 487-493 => 12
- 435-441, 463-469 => 15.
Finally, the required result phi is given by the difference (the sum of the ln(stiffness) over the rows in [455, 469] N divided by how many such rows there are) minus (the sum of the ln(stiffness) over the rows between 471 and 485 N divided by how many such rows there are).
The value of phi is 0.34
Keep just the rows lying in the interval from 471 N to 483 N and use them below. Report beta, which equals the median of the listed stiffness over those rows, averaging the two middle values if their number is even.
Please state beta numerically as 1.05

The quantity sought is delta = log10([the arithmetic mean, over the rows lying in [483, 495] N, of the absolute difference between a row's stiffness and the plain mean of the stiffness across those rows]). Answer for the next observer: -0.92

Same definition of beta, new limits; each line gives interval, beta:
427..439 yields 1.44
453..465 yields 1.44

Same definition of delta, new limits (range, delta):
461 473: -1.25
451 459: -1.37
